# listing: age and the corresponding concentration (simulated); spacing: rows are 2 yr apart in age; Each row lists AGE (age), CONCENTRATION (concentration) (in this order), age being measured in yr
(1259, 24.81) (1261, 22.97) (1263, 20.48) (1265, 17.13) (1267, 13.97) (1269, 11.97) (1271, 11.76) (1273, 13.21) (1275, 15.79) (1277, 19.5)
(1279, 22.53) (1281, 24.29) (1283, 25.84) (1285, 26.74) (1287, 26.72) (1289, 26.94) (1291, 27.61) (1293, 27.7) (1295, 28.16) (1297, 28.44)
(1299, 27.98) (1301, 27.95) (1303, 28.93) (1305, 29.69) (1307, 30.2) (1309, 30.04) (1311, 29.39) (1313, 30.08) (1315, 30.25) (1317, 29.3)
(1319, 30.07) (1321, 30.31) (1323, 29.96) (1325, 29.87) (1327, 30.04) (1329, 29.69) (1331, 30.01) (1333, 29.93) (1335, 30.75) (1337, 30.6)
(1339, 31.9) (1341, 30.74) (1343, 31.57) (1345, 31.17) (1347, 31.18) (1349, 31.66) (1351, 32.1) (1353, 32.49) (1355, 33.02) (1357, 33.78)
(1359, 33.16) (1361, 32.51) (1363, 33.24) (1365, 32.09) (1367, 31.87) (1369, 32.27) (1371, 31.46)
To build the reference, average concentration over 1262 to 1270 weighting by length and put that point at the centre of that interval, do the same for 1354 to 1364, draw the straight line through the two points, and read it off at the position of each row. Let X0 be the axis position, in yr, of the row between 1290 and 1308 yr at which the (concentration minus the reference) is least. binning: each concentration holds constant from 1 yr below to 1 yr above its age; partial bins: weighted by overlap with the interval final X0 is 1301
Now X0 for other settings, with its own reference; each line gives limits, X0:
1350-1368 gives 1367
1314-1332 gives 1331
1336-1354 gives 1347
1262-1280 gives 1271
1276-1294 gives 1277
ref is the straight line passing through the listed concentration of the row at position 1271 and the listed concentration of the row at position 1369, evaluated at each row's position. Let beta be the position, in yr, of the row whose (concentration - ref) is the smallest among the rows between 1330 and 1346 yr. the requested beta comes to 1345 yr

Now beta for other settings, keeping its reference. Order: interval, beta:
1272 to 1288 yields 1273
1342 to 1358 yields 1347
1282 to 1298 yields 1297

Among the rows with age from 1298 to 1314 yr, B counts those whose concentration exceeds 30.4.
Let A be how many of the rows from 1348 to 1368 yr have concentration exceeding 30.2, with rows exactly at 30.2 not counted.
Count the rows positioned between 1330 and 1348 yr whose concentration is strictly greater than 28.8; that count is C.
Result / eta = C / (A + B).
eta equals 0.9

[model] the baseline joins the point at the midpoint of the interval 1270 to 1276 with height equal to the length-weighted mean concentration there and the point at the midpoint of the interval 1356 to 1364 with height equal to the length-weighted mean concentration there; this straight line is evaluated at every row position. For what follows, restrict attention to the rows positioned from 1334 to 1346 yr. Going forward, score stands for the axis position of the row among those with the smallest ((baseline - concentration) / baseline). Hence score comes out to 1339 yr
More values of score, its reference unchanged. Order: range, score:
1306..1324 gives 1307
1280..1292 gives 1285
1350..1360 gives 1357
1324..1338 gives 1325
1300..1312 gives 1305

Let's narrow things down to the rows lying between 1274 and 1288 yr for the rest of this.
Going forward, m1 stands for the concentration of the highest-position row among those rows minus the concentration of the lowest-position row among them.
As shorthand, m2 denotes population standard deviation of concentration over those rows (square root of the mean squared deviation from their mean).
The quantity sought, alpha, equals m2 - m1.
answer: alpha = -7.1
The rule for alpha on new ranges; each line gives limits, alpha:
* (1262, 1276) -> 7.6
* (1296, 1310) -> -0.7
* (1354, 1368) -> 1.8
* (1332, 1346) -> -0.6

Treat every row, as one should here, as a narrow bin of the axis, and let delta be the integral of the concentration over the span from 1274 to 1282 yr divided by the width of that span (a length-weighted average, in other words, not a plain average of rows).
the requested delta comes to 20.5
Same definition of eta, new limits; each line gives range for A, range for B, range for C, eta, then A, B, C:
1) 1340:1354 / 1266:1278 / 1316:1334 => 1.3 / 7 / 0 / 9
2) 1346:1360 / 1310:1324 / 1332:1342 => 0.7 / 7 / 0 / 5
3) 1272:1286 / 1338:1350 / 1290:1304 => 0.2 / 0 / 6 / 1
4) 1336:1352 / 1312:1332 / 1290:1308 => 0.4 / 8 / 0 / 3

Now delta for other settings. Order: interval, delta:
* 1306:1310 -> 30.1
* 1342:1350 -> 31.4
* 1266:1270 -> 13.0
